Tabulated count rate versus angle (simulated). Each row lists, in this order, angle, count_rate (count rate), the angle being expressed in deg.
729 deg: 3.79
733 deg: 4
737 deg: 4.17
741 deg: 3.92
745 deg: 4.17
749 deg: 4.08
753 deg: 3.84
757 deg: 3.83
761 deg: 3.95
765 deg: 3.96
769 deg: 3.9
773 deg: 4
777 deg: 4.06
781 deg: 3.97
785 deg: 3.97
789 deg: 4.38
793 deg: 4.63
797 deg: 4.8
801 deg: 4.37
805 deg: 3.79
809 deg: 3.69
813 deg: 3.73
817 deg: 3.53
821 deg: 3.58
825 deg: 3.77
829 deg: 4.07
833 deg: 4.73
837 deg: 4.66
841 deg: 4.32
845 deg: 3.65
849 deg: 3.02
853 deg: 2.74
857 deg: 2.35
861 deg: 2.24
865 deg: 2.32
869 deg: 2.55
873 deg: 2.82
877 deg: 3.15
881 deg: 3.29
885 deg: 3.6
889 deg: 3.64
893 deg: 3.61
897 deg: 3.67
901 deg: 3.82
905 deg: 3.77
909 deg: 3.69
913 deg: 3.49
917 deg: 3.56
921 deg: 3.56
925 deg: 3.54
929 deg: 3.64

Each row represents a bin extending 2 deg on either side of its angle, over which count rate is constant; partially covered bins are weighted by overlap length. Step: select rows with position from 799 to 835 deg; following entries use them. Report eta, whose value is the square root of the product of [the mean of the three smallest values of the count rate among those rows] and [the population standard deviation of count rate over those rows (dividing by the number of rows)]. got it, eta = 1.16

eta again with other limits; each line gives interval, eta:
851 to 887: 1.02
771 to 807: 1.12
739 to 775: 0.63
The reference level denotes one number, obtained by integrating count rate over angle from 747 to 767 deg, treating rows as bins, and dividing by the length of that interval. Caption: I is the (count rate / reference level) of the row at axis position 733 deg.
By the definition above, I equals 1.02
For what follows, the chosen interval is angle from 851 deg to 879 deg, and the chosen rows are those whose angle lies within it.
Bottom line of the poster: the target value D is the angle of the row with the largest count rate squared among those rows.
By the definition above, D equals 877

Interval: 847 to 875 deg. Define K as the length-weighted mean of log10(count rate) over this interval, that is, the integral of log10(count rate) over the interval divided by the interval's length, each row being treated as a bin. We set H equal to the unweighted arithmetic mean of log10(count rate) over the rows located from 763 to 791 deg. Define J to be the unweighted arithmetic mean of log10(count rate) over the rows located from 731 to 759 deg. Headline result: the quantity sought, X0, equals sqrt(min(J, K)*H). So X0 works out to 0.50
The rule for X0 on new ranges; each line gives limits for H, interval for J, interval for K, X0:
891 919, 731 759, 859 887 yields 0.50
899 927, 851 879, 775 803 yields 0.48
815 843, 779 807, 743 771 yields 0.60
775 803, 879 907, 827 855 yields 0.60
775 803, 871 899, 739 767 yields 0.58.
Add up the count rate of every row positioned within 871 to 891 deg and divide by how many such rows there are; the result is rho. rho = 3.3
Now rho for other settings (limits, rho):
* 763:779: 4.0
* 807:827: 3.7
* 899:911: 3.8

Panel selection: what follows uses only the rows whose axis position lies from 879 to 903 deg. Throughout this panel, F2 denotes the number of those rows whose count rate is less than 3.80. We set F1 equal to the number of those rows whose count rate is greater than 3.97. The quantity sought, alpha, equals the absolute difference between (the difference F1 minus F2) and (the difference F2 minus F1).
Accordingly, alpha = 10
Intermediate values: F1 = 0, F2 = 5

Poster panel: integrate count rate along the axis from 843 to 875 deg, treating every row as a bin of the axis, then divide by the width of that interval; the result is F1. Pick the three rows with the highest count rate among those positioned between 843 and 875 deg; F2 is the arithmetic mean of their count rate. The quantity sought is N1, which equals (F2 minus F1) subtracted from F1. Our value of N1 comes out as 2.3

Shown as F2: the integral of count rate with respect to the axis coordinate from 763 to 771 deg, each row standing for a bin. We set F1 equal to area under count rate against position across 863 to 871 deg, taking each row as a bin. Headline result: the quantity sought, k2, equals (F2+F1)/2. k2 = 25.5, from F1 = 19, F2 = 31.4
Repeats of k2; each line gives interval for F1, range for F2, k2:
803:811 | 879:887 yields 28.7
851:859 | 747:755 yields 26.0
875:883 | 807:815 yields 27.7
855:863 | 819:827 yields 23.9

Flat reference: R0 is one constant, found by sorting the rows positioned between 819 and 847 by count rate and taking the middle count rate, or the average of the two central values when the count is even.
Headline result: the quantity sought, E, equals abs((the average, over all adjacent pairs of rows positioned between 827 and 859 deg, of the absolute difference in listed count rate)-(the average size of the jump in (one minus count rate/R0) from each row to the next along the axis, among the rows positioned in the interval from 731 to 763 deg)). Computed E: 0.39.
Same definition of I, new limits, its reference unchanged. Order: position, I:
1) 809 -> 0.94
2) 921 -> 0.91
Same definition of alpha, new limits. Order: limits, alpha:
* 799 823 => 8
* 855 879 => 12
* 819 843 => 4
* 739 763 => 4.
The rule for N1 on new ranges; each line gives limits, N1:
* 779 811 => 3.8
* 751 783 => 3.9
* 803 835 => 3.5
